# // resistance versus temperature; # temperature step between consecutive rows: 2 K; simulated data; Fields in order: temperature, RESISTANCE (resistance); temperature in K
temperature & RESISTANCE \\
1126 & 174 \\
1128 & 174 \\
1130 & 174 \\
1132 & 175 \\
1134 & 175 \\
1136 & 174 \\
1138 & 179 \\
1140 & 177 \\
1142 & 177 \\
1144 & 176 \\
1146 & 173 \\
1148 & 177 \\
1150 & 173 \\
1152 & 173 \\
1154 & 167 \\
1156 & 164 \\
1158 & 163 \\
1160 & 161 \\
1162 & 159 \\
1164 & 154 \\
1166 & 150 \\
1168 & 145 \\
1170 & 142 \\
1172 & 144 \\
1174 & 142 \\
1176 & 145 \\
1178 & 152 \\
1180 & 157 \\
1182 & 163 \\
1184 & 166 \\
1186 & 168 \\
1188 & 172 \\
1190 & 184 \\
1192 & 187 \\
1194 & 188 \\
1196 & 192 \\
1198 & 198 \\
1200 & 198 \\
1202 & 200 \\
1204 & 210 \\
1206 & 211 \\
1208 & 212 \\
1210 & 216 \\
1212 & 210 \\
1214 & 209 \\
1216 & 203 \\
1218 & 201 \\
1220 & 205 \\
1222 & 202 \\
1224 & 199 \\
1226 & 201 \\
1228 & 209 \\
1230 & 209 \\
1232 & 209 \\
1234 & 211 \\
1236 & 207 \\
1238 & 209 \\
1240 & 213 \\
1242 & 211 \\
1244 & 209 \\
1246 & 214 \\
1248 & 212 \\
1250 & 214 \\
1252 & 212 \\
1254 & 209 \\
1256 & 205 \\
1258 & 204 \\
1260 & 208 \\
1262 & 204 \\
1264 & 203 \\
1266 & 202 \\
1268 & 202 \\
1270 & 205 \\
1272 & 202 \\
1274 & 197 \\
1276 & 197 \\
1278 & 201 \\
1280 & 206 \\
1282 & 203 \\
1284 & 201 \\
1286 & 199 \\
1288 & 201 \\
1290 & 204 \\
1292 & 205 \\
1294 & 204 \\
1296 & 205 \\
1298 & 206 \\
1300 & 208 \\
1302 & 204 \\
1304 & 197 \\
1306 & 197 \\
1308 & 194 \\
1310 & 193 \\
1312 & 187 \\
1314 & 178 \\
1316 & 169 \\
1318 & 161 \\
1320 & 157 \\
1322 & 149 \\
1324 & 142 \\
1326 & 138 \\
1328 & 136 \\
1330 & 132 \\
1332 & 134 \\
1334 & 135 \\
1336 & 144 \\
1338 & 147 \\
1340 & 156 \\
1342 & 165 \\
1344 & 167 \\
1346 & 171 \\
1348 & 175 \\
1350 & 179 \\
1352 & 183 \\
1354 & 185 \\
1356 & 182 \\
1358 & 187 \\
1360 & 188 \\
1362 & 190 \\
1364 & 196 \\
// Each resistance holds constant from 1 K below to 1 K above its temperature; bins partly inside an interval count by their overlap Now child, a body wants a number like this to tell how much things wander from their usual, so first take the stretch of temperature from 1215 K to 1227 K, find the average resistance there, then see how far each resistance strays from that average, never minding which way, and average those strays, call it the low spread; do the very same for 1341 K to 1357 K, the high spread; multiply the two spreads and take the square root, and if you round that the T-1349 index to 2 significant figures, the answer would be 3.1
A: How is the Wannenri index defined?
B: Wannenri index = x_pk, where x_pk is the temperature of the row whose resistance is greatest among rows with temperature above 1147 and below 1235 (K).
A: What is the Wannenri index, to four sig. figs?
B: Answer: 1210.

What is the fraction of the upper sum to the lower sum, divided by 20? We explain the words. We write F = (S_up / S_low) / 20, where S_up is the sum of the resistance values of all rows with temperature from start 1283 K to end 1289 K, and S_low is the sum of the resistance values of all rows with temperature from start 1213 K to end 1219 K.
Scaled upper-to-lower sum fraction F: 0.0490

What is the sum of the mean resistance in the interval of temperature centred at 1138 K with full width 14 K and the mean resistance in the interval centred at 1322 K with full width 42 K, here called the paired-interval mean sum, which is 339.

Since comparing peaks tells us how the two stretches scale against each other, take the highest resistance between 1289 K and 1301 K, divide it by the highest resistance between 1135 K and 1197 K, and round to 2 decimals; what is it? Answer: 1.08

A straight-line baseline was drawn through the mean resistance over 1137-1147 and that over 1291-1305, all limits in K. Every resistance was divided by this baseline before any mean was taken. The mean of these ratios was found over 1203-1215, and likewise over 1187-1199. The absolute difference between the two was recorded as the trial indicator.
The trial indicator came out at 0.12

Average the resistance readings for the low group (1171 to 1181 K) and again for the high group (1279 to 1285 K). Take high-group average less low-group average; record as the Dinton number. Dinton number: 55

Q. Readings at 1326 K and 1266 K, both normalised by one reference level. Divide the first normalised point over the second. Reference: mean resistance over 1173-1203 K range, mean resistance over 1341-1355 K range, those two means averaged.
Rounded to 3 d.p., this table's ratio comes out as 0.683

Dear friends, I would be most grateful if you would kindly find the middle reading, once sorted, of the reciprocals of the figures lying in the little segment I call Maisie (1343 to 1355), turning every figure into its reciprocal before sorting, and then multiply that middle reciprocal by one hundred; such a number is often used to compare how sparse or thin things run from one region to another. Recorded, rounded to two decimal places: 0.57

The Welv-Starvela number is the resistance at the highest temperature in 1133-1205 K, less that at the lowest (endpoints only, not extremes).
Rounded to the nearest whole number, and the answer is 35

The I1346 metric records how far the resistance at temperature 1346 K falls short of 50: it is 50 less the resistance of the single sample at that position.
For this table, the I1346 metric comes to -121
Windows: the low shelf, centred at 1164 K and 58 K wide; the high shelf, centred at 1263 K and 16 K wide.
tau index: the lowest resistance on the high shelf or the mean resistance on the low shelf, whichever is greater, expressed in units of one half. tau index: 404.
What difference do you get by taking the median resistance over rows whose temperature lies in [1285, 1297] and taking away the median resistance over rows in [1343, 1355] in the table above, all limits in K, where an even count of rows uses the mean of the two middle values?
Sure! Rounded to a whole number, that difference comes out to 27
